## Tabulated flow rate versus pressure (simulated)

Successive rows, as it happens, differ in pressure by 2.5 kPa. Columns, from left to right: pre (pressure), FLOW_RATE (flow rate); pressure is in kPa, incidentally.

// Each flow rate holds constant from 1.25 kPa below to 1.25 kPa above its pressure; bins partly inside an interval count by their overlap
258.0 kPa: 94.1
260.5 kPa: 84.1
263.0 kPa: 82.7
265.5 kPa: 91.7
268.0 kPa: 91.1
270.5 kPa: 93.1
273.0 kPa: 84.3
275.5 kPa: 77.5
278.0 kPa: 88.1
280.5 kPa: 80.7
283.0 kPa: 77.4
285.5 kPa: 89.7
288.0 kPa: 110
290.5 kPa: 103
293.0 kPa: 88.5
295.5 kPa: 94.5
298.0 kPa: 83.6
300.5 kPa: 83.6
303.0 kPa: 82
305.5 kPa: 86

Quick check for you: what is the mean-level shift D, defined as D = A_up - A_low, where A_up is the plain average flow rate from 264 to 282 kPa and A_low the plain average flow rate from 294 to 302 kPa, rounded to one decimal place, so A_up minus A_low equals -0.6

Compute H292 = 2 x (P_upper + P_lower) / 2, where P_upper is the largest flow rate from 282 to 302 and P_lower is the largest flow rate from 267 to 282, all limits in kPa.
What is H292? 203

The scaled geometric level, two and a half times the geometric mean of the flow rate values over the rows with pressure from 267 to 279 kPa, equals 217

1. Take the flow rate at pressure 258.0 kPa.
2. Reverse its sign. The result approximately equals -94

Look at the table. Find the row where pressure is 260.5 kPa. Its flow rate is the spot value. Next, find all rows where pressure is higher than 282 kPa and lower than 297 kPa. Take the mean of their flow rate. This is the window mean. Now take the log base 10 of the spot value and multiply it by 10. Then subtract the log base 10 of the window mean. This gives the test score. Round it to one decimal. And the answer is 17.3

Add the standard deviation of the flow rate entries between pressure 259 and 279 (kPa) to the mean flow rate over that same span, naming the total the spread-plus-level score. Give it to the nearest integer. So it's 92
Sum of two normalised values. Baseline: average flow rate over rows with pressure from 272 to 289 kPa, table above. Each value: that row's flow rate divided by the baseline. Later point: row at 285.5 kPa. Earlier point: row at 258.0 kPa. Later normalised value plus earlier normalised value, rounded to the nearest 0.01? 2.12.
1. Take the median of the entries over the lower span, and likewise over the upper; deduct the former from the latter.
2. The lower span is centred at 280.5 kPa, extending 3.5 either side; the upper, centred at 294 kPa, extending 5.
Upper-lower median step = 11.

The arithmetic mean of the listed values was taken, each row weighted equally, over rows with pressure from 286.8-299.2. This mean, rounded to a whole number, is 96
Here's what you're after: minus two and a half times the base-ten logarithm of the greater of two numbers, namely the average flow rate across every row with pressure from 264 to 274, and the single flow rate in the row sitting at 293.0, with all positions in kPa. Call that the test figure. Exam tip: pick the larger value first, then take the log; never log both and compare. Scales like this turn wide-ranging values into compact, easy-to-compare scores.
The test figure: -4.886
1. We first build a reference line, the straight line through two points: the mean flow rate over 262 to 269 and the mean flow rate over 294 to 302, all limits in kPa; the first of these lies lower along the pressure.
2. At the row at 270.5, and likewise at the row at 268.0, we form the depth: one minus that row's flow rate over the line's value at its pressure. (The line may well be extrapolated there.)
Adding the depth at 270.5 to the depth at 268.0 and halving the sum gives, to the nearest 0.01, -0.04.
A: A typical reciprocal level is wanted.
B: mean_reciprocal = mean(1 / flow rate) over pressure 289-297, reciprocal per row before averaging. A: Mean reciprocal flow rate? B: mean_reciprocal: 0.0105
